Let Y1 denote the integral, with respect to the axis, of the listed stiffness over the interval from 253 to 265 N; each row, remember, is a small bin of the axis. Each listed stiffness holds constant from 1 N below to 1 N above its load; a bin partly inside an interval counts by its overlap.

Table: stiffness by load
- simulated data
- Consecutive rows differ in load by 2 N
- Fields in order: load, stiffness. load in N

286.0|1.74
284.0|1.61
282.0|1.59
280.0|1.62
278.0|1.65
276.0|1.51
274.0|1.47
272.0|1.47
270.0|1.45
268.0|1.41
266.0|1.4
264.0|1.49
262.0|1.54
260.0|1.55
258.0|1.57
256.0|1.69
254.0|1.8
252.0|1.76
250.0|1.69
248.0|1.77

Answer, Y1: 19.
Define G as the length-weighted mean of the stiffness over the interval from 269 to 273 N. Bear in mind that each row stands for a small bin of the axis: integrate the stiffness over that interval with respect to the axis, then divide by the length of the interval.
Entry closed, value 1.46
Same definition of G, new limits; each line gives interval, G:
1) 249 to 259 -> 1.70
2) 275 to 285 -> 1.60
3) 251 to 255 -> 1.78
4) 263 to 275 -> 1.45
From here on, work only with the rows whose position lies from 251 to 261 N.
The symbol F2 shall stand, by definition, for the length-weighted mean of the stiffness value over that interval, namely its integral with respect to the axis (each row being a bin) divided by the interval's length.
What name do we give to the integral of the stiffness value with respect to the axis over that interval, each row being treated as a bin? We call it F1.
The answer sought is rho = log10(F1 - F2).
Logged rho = 1.18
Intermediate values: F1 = 16.7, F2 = 1.67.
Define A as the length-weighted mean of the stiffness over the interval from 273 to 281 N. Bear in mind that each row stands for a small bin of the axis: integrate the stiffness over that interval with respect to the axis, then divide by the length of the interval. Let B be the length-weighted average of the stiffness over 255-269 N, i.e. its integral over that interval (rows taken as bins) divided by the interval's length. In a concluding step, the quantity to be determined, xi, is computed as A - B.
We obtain 0.04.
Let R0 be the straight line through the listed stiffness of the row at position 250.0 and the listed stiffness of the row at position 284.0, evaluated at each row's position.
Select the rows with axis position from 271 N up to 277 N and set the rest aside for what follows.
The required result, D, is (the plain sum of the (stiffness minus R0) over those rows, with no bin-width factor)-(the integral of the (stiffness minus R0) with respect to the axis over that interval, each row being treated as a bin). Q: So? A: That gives 0.5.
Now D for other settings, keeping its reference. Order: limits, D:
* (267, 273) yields 0.6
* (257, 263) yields 0.3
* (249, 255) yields -0.2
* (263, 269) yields 0.7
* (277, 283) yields 0.0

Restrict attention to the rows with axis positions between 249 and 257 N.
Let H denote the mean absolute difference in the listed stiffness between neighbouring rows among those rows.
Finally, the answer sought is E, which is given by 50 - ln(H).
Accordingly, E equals 52.6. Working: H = 0.073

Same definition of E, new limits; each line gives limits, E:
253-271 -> 52.9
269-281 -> 53.1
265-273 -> 53.8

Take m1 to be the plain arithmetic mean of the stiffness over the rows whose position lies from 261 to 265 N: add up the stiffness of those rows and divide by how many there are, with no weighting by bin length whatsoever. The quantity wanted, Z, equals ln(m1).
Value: 0.42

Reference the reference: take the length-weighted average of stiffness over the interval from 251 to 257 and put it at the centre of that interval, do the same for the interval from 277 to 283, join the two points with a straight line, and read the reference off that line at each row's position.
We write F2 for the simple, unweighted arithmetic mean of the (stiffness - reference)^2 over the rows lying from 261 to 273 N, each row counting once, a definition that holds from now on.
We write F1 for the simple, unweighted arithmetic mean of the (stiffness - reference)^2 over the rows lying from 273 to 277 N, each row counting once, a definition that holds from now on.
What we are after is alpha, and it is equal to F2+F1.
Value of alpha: 0.08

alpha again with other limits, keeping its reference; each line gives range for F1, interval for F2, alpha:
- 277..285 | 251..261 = 0.01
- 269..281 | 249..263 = 0.04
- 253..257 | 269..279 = 0.03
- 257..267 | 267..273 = 0.09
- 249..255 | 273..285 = 0.01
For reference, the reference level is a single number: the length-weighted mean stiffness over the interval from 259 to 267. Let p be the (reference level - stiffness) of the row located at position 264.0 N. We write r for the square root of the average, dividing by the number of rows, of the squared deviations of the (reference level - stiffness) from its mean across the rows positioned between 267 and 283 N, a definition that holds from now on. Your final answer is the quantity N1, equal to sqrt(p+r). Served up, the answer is 0.30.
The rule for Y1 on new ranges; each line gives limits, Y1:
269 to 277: 12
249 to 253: 7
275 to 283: 13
